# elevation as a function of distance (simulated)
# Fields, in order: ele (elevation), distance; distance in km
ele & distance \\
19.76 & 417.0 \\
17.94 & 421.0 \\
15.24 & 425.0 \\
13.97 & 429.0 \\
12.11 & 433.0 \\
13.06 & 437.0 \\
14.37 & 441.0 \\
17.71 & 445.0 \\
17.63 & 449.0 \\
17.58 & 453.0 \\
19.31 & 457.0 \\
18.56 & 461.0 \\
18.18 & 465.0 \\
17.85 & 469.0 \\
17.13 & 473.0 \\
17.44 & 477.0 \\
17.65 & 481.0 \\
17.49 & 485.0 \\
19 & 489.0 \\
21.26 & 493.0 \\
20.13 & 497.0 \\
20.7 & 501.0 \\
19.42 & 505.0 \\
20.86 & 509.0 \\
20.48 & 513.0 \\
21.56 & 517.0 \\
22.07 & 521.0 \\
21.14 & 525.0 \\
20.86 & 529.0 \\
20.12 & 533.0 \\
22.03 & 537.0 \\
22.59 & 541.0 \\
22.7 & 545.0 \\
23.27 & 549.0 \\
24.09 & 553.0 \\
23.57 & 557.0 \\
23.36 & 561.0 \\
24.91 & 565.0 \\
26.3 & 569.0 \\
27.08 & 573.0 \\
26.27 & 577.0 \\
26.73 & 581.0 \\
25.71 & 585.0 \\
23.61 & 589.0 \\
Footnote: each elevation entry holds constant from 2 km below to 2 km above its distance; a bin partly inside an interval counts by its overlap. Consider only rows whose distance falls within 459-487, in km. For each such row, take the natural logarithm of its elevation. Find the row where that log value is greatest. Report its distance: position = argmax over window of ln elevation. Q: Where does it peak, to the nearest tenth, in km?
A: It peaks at 461.0 km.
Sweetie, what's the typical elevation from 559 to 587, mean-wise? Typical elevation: 26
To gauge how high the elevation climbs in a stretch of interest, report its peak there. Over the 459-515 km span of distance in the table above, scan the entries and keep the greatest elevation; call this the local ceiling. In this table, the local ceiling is 21.26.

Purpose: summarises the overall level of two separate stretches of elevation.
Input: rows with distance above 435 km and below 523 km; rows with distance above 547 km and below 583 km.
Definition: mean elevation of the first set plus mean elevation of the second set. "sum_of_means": 43.7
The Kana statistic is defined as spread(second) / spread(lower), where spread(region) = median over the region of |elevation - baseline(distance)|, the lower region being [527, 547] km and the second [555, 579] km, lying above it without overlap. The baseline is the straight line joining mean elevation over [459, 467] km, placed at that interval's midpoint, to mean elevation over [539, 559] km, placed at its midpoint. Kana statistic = 2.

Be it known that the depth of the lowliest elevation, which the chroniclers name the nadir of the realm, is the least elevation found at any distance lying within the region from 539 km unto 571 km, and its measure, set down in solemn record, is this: 22.59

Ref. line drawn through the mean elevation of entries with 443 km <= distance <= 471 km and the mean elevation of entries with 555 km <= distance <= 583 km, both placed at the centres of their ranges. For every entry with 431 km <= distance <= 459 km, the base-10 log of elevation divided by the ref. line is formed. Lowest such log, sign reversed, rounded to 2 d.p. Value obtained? 0.14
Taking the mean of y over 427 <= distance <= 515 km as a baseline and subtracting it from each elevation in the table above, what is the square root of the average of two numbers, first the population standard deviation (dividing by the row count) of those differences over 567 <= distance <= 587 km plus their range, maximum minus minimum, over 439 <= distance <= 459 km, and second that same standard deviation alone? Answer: 1.71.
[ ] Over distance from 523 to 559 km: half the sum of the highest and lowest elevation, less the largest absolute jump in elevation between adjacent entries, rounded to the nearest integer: 20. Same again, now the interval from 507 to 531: 20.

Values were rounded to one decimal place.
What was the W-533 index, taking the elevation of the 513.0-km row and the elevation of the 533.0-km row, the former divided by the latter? 1.0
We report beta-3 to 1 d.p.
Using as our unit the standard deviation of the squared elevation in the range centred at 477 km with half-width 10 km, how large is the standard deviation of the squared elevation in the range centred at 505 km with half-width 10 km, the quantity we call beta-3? 2.5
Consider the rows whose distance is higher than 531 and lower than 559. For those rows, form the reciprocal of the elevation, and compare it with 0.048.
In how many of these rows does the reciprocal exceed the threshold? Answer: 1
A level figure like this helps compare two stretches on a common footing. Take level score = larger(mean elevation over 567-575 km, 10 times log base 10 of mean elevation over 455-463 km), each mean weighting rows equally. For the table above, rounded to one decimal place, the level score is 26.7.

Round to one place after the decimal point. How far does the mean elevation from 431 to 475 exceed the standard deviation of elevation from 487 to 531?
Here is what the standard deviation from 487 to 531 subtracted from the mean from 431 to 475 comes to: 15.8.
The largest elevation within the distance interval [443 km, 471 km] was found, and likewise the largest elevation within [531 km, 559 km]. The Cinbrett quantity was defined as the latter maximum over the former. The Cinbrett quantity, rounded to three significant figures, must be 1.25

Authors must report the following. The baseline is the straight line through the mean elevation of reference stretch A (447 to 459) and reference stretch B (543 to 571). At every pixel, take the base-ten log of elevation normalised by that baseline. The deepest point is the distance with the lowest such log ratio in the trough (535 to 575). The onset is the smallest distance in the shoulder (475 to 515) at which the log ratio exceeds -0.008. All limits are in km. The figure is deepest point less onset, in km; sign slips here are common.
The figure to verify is 44 km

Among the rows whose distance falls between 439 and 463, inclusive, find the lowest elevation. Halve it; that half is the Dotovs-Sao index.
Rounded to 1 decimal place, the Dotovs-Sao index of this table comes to 7.2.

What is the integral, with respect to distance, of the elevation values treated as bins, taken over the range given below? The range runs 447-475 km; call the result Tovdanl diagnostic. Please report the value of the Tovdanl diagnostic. 505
